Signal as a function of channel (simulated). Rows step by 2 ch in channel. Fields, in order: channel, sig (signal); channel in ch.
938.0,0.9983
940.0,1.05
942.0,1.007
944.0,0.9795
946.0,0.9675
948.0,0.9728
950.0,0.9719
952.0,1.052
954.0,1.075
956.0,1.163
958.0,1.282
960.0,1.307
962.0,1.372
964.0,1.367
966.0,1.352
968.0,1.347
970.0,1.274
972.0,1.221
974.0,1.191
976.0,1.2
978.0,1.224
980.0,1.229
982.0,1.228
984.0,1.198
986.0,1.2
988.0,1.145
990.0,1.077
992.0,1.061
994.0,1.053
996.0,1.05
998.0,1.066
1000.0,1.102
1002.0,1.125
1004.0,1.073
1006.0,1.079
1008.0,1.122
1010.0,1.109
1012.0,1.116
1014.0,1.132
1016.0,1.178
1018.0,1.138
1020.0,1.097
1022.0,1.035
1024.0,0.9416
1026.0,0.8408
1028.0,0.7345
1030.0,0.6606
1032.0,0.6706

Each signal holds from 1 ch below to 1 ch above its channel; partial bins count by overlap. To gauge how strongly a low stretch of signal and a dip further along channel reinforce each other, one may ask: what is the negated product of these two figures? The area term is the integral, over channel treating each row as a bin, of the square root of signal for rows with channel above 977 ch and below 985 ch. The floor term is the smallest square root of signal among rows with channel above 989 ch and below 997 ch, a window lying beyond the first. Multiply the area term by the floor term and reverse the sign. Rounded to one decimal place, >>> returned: -9.1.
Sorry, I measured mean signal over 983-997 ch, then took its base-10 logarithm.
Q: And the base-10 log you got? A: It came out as 0.046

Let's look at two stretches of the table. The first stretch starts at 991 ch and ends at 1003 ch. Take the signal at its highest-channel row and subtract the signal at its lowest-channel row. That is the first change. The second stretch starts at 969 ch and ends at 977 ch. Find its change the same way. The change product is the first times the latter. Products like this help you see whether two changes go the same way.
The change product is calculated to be -0.005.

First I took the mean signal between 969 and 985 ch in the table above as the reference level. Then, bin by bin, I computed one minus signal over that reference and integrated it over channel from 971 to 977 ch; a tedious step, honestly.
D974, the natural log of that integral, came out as -2.5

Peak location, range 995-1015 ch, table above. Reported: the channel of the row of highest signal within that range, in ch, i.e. 1014.0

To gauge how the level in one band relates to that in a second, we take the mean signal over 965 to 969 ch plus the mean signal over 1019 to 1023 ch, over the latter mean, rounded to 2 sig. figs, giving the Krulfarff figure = 2.3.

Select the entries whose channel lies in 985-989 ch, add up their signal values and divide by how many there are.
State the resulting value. 1.17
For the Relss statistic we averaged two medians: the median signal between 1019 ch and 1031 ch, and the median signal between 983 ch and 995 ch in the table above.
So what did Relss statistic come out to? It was 1.00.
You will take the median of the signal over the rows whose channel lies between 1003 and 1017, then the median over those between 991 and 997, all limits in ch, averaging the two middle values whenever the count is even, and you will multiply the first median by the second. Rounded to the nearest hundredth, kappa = 1.18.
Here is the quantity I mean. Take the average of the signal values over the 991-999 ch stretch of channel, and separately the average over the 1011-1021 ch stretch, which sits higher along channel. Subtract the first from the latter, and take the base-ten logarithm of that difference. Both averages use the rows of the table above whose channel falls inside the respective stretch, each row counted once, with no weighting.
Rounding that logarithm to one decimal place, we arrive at -1.1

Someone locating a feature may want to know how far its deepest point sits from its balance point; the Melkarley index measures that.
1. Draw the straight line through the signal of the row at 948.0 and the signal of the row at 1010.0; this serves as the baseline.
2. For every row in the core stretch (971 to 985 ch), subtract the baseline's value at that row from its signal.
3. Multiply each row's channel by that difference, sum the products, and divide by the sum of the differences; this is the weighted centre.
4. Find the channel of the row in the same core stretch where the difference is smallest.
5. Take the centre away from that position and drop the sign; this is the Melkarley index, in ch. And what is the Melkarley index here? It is 6.1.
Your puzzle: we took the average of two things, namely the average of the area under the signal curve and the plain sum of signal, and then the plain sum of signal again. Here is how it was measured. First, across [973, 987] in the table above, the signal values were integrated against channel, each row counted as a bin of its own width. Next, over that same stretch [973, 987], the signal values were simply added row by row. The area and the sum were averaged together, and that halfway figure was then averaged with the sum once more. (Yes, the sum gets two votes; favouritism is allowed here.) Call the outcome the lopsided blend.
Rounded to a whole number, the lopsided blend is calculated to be 11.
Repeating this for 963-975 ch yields 10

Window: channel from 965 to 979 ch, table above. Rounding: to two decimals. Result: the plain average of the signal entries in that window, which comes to 1.26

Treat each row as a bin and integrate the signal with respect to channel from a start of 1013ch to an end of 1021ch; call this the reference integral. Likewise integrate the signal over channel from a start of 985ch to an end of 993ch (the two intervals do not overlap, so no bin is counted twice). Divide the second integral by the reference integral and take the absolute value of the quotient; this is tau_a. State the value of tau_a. 0.99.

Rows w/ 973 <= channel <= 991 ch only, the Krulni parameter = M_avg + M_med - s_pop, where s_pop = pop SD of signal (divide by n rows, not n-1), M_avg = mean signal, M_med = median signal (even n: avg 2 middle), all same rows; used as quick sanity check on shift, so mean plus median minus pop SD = 2.3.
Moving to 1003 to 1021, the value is 2.2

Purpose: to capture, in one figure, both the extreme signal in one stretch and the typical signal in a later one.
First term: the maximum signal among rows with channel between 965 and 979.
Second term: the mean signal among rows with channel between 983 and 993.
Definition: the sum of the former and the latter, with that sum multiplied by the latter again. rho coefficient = 2.83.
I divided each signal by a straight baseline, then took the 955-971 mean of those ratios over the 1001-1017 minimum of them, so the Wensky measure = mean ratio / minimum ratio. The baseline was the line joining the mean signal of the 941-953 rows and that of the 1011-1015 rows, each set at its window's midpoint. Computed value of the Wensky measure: 1.32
